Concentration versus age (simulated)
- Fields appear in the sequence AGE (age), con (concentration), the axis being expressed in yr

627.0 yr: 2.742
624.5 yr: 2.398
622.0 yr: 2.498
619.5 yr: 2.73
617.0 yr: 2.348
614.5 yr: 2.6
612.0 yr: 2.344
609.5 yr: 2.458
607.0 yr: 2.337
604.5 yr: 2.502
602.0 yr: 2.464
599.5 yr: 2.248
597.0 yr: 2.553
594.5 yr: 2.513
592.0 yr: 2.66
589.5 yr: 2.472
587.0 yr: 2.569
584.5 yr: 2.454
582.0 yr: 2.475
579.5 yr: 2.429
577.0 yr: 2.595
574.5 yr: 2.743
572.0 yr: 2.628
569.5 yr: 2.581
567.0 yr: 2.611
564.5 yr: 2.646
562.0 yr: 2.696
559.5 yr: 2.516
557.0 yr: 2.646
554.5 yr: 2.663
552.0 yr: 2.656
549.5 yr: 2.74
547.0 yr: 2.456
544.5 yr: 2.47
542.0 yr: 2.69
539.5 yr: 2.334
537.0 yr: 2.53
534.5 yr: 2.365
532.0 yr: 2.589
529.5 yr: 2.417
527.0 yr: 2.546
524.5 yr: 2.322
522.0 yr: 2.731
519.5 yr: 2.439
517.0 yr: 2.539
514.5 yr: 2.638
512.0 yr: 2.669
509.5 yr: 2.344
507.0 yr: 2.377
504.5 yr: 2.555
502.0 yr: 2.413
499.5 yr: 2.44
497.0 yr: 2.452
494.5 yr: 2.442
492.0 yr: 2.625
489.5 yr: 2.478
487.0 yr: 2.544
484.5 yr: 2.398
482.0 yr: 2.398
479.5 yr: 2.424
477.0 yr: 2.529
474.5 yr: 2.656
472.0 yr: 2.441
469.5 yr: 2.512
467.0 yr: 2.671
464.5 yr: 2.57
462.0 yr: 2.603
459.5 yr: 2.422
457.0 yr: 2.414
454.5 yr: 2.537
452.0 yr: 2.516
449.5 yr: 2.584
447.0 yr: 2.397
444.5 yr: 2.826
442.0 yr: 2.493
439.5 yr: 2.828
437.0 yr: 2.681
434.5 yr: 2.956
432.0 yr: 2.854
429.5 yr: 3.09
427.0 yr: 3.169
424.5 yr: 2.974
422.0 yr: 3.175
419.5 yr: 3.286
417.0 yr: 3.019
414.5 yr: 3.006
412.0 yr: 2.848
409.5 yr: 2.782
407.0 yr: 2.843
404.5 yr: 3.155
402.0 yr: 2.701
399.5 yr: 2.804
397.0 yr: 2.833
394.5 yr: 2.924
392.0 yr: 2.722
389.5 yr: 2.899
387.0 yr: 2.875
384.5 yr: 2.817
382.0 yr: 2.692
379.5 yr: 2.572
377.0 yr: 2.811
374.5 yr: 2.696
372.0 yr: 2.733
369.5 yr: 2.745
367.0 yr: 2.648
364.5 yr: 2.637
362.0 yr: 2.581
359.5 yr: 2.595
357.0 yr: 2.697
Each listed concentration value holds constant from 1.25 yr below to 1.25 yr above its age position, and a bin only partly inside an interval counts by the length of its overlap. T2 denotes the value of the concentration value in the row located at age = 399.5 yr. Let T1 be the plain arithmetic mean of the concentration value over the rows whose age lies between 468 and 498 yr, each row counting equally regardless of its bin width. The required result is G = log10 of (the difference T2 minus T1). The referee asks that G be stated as -0.51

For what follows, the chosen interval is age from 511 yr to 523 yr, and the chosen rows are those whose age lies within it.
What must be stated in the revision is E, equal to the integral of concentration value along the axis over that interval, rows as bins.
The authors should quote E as 31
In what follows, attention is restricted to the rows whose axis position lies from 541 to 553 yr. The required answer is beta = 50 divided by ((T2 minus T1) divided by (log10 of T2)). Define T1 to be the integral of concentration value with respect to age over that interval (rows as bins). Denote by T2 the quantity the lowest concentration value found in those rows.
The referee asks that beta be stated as -0.68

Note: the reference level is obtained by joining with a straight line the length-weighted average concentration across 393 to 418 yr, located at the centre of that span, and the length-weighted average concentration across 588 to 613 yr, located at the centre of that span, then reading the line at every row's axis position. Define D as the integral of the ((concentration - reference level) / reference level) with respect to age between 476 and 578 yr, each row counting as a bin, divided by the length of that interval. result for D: -0.03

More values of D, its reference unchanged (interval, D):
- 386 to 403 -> -0.03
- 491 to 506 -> -0.07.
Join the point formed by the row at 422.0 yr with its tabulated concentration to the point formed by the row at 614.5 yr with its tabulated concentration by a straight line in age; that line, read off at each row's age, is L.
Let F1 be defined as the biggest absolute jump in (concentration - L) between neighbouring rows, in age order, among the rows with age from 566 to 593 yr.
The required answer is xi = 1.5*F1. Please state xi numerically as 0.29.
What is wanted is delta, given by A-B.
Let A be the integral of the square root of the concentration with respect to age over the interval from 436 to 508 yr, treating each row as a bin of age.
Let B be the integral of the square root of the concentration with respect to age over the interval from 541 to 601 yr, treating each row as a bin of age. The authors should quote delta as 18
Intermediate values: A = 114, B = 96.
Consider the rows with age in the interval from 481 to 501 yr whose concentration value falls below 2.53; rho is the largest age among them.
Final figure 499.5 yr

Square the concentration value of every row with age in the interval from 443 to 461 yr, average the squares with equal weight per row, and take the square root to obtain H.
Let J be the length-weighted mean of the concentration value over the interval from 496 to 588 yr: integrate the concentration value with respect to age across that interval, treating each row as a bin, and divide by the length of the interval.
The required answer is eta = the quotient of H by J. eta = 1.00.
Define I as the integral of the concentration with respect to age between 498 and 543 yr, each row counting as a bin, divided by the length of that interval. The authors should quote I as 2.495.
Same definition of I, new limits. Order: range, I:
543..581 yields 2.605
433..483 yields 2.575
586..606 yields 2.495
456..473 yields 2.522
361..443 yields 2.846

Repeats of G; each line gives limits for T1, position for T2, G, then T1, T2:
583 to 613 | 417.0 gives -0.26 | 2.46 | 3.019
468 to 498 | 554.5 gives -0.77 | 2.49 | 2.663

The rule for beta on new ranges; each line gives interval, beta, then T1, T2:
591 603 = -0.64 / 30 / 2.248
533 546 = -0.62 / 32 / 2.334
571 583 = -0.68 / 31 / 2.429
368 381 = -0.63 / 35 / 2.572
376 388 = -0.67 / 33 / 2.572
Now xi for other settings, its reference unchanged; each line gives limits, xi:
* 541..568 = 0.44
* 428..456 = 0.63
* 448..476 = 0.33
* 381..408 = 0.69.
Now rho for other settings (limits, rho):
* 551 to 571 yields 559.5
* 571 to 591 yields 589.5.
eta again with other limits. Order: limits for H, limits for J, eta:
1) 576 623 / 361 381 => 0.93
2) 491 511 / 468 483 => 0.98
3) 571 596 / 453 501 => 1.02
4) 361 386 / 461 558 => 1.07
